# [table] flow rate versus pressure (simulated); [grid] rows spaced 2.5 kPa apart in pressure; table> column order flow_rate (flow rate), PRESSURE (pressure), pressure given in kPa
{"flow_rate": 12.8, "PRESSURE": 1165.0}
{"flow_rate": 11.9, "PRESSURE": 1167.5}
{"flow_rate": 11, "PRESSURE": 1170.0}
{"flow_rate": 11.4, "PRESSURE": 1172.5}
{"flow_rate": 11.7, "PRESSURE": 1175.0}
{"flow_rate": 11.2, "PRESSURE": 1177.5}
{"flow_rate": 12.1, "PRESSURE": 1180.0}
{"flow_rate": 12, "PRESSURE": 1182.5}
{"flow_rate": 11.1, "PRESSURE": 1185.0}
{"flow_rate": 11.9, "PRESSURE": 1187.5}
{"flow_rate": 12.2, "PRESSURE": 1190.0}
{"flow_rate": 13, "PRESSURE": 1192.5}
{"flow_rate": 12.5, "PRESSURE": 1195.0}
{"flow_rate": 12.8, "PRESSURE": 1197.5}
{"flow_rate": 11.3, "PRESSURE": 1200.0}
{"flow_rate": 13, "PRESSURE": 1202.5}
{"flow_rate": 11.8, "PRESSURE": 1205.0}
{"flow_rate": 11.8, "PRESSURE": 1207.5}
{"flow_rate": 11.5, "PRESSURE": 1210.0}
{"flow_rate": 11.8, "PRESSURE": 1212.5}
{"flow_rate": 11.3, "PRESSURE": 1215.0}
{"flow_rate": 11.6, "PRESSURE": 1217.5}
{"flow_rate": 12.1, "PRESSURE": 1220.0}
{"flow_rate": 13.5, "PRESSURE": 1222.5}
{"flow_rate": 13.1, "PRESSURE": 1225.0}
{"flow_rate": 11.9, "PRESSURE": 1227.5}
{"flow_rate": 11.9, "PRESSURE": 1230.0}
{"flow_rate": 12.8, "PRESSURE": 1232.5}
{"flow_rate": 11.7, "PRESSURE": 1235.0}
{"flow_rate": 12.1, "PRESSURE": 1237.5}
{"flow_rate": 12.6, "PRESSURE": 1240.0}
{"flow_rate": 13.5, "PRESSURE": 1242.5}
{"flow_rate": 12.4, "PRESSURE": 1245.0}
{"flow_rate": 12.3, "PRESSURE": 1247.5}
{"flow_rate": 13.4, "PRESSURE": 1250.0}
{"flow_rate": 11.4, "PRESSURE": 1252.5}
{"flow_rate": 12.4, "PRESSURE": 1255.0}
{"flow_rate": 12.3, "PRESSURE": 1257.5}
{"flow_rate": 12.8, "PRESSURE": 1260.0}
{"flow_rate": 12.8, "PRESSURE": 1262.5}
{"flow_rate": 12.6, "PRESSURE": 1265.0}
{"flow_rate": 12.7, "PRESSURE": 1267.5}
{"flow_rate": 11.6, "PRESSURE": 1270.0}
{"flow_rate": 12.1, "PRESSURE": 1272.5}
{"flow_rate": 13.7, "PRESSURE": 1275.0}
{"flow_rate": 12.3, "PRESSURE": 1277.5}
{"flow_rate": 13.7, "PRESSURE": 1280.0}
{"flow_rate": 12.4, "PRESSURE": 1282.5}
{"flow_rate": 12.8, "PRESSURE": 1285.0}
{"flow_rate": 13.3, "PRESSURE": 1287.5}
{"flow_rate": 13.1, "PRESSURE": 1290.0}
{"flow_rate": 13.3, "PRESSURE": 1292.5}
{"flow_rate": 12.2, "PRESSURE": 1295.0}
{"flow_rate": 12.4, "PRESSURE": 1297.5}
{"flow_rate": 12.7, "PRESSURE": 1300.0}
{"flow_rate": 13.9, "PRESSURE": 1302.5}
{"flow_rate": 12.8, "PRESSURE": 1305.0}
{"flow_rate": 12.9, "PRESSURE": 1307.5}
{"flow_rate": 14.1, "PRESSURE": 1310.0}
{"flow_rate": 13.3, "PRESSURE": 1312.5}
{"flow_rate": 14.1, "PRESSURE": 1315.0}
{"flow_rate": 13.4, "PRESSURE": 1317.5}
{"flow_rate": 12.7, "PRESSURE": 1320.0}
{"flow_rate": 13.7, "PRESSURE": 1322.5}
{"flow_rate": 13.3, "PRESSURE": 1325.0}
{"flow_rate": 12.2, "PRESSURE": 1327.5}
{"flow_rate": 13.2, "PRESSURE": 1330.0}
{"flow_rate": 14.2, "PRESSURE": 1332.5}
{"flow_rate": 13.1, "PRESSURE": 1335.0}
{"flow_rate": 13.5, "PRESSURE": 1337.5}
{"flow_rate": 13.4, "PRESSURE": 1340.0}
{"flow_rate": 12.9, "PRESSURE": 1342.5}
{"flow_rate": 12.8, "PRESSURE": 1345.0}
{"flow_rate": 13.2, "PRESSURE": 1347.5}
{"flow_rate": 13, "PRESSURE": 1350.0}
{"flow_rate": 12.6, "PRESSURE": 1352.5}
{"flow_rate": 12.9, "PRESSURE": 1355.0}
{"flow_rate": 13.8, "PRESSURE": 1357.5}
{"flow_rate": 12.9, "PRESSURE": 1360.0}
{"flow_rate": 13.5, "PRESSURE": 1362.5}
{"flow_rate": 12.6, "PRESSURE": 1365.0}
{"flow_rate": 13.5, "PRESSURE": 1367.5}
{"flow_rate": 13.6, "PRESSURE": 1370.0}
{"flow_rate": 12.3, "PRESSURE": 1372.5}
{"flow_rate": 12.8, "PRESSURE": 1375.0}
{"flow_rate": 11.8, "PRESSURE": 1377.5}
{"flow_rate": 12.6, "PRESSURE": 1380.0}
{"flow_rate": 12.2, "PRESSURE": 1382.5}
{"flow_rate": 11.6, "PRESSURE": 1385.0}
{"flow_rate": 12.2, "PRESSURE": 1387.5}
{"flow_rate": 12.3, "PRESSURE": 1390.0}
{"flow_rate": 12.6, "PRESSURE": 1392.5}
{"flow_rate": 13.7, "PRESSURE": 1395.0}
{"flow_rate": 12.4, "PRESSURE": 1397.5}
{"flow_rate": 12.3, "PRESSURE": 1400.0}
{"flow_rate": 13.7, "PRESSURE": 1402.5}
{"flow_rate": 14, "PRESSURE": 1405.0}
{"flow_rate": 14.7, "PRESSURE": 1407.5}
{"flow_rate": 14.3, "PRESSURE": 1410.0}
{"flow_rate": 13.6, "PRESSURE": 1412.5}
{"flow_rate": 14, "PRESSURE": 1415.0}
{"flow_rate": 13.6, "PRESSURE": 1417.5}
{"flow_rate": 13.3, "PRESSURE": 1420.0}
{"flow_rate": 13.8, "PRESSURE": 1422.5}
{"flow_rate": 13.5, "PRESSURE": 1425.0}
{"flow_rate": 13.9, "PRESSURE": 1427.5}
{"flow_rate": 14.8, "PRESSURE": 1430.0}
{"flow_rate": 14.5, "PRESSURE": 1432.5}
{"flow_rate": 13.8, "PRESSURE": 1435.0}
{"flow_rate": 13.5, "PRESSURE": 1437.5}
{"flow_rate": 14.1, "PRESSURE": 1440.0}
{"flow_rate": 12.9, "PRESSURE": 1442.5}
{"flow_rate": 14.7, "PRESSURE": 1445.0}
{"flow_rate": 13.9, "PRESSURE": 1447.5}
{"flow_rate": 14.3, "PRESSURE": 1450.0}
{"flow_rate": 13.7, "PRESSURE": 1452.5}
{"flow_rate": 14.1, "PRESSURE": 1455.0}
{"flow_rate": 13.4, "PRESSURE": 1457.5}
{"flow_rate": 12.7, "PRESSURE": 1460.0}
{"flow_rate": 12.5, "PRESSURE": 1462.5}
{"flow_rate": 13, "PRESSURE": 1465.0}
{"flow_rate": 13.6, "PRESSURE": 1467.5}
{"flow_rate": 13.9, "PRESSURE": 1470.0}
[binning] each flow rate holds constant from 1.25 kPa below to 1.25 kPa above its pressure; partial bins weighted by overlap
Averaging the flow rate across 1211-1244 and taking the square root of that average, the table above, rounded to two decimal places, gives 3.51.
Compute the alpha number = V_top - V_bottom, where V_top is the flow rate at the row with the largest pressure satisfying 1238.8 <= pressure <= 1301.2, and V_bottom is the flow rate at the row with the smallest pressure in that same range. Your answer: 0.10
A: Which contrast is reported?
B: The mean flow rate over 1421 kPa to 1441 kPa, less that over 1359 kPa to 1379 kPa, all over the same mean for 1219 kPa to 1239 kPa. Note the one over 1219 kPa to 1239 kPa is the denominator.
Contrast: 0.09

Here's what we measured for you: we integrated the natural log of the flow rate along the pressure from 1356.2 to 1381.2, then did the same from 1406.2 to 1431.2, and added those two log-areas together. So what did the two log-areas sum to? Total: 130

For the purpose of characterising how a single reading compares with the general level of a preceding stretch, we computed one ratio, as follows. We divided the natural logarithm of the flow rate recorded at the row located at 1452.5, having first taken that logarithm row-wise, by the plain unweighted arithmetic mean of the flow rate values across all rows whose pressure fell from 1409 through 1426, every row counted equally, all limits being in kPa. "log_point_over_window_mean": 0.191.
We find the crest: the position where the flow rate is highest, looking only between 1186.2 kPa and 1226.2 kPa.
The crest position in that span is 1222.5 kPa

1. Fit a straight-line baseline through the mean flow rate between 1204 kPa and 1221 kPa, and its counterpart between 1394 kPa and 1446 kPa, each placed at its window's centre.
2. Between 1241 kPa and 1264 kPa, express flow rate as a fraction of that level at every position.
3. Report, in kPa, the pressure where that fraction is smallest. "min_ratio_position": 1252.5 kPa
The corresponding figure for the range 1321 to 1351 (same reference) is 1327.5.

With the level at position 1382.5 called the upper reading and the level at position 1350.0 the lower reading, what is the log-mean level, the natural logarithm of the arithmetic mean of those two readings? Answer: 2.53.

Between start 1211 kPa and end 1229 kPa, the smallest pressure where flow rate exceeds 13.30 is 1222.5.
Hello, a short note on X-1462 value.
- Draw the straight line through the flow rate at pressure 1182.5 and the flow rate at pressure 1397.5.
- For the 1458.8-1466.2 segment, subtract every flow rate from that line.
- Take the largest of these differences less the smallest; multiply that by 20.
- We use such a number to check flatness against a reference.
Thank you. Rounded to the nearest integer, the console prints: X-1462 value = 10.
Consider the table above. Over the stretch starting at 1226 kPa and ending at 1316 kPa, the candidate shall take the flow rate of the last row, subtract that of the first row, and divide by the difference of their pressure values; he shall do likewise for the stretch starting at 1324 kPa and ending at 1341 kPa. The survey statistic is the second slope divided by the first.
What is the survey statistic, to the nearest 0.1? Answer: 0.3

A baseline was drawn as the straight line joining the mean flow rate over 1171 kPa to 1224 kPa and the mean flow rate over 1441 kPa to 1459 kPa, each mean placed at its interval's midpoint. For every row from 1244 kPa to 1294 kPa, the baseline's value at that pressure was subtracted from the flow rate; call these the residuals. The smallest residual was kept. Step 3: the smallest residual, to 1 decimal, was -1.0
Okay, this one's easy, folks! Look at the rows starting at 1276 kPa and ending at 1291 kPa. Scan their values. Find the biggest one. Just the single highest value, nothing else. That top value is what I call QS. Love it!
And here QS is 13.7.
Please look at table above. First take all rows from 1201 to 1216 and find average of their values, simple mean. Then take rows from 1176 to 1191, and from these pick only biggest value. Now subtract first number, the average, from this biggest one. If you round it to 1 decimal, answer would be 0.3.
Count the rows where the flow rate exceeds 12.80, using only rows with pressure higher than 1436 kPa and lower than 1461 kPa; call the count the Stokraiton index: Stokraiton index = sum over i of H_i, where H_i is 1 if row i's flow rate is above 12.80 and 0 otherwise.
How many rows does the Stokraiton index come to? 9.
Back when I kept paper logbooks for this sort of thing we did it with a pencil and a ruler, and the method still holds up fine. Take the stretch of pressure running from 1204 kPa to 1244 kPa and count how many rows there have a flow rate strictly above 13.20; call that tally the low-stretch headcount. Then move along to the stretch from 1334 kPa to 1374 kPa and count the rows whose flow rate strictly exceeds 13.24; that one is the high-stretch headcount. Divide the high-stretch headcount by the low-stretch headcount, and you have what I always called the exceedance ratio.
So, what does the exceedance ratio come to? 3.0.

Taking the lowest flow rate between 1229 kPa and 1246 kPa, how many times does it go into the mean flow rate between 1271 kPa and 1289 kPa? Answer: 1.10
